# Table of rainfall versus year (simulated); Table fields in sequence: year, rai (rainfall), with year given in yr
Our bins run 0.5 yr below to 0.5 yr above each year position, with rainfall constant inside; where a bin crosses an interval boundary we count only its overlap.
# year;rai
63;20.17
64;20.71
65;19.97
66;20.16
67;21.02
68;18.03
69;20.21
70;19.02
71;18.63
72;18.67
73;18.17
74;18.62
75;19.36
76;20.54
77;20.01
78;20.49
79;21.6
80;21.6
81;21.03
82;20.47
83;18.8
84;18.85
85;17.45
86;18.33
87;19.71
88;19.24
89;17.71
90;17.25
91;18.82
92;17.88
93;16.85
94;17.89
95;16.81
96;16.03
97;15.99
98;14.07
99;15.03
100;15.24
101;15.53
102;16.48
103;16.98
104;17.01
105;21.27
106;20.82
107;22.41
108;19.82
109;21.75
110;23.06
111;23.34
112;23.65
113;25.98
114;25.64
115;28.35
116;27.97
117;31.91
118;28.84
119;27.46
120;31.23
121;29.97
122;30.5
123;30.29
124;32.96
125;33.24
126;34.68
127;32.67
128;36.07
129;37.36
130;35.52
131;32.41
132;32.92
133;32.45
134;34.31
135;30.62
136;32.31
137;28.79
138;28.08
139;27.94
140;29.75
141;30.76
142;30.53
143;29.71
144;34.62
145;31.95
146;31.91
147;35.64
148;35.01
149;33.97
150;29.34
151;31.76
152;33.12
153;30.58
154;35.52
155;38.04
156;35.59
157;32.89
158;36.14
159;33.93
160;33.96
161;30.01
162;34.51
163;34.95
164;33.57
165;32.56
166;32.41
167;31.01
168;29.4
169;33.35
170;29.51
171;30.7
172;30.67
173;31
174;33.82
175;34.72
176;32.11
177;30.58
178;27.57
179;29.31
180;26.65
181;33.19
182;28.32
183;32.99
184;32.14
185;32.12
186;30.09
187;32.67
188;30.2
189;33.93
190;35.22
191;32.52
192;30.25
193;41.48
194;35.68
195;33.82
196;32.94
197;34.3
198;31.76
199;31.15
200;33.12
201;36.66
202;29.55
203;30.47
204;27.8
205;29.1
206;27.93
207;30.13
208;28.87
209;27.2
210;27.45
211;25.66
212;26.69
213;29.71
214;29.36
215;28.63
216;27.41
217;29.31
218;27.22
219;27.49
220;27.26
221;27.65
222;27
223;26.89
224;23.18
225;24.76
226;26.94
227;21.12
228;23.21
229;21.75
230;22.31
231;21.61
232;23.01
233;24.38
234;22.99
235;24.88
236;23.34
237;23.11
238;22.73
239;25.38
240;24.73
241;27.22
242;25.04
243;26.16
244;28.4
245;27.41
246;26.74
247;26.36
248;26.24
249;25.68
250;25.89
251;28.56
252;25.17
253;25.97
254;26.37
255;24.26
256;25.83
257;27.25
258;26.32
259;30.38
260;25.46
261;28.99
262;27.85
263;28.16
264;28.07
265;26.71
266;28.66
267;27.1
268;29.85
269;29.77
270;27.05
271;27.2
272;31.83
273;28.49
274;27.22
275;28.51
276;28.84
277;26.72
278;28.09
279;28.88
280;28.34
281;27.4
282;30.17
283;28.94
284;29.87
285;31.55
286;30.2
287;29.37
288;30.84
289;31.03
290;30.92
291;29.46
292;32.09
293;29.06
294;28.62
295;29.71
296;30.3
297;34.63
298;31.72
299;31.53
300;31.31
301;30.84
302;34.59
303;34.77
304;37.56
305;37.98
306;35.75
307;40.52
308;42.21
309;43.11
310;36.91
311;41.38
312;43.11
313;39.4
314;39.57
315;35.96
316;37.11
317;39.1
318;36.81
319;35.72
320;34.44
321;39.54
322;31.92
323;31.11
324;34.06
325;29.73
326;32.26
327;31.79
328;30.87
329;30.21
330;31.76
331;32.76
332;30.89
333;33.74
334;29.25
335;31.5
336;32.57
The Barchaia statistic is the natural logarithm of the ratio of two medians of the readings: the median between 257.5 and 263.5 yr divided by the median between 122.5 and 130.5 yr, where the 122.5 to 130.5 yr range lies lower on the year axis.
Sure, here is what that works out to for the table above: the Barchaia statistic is -0.19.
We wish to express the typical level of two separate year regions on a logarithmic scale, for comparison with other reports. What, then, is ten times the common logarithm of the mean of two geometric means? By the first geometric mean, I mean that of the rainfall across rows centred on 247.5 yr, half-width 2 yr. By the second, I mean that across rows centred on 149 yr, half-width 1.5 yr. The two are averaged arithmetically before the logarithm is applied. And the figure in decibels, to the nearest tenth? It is 14.7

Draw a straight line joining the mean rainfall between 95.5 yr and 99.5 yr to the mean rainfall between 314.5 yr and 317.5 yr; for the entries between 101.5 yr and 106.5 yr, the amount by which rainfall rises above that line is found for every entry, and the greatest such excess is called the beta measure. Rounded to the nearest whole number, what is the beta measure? 5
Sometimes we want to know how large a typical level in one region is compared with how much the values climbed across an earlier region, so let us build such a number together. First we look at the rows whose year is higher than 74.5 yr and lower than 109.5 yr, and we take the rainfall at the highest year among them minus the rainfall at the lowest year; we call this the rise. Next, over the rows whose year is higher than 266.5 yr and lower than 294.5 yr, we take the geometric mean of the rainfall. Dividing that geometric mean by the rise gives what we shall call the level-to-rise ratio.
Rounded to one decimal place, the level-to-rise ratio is 12.2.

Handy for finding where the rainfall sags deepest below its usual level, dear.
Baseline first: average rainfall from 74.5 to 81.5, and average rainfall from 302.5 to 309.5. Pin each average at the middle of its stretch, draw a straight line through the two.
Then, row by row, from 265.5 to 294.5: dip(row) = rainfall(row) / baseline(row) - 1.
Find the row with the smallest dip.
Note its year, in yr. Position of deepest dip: 277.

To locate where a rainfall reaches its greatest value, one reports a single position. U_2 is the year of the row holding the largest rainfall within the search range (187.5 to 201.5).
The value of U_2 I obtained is 193 yr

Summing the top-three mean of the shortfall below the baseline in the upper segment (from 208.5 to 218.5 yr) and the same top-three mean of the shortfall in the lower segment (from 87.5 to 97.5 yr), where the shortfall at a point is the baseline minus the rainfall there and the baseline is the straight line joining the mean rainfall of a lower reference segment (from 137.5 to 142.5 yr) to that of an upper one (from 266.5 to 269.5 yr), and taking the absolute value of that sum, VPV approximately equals 16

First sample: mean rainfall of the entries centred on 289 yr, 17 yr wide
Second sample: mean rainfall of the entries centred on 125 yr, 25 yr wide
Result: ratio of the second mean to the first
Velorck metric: 1.04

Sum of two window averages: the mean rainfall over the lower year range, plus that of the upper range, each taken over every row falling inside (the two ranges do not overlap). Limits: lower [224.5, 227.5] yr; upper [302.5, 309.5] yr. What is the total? 63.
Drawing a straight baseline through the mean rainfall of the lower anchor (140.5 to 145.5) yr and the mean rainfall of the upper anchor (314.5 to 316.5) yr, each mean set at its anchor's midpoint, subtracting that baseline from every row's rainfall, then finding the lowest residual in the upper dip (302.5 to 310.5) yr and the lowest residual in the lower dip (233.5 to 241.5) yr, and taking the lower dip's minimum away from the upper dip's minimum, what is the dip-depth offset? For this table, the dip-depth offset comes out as 10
